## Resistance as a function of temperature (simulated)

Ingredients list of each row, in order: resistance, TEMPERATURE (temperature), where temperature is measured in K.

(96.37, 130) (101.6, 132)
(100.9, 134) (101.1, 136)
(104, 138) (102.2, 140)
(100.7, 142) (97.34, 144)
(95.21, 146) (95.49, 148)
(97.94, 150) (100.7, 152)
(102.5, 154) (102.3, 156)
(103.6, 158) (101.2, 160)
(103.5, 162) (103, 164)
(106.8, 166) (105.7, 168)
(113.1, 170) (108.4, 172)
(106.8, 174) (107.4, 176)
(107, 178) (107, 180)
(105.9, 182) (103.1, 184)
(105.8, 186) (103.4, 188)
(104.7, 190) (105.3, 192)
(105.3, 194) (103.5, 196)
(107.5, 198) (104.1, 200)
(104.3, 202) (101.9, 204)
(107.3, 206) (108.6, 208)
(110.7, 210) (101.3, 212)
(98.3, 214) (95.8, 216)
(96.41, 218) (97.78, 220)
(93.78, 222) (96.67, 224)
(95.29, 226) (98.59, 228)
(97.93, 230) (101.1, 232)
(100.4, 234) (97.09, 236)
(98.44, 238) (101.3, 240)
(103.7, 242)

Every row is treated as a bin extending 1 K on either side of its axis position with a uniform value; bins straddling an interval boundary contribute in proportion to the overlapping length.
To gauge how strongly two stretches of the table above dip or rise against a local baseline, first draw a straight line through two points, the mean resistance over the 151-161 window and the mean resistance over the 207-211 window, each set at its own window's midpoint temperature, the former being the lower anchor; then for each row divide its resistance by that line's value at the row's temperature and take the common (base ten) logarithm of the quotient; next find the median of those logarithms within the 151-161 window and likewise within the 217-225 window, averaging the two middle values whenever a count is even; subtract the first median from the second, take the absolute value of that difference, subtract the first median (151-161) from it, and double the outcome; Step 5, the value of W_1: 0.124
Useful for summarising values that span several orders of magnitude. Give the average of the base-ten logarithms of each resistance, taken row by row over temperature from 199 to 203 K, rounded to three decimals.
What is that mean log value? 2.018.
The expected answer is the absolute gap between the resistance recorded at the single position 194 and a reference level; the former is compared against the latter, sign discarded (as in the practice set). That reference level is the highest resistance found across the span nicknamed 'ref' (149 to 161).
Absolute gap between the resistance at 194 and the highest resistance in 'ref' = 2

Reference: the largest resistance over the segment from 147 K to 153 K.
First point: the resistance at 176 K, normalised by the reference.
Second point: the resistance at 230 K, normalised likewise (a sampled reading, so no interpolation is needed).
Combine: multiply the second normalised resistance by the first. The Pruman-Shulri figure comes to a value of 1.04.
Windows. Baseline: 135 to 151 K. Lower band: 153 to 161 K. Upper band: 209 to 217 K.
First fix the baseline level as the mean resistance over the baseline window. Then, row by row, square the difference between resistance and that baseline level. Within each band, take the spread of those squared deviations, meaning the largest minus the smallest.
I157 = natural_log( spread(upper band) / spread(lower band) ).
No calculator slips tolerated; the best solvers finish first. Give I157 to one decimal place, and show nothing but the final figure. 2.2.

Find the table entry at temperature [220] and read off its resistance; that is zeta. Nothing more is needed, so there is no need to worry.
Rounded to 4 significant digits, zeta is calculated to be 97.78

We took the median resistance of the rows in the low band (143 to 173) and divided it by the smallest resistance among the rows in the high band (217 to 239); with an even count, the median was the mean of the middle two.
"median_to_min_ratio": 1.09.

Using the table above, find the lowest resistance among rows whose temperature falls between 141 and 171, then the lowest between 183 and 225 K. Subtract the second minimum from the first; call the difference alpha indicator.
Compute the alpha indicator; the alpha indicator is 1.4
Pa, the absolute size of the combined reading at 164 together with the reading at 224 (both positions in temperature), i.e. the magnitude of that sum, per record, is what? 200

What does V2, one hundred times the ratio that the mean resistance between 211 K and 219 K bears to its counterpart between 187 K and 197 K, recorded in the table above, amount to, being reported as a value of 93.8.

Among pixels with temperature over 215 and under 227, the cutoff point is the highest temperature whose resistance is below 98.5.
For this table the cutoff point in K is 226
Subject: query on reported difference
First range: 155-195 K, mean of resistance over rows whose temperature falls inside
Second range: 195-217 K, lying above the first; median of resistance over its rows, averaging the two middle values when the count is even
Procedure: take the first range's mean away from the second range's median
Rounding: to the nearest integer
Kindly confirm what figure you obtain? -1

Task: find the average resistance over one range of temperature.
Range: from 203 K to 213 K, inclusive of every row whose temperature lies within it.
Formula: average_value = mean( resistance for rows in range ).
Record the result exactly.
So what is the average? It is 106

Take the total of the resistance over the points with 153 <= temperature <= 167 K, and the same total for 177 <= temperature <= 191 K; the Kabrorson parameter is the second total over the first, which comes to 1.02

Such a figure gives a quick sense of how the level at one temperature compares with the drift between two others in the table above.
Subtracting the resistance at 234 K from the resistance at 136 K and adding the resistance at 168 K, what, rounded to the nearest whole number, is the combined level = 106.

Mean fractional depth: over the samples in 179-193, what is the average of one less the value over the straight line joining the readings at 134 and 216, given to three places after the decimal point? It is -0.075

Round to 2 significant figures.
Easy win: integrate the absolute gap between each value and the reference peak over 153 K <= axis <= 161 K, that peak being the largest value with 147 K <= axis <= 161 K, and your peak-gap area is 9.6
